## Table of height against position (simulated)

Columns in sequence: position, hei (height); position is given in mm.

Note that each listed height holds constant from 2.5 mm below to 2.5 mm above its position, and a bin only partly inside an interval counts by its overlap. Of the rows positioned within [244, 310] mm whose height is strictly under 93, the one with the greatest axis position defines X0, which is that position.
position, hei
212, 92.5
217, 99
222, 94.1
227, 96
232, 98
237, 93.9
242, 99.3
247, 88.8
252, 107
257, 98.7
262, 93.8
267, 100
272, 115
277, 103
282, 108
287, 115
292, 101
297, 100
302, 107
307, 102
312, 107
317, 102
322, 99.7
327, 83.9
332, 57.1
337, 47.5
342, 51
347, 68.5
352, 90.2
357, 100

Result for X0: 247 mm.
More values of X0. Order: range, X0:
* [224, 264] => 247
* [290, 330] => 327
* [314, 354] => 352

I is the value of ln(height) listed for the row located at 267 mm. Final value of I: 4.61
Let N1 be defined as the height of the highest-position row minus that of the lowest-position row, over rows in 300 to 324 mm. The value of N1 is -7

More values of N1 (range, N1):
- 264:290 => 15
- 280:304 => -1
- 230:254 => 9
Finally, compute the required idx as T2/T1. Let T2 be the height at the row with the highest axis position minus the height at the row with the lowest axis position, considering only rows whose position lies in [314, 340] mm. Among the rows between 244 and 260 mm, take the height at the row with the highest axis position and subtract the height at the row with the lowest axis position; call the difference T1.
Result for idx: -6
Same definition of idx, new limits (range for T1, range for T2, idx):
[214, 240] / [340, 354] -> -8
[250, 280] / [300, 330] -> 6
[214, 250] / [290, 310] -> 0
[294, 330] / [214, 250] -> 1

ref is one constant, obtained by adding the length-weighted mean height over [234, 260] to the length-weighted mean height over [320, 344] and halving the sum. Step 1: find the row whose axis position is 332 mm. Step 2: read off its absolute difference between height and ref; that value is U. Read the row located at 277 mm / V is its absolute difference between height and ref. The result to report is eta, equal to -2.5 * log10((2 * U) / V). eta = -1.0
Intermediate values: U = 25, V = 20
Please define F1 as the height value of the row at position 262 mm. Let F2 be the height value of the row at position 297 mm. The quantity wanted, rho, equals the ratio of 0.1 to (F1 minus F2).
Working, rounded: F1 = 93.8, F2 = 100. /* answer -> -0.0161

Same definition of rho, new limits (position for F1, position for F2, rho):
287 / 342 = 0.0016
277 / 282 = -0.0200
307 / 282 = -0.0167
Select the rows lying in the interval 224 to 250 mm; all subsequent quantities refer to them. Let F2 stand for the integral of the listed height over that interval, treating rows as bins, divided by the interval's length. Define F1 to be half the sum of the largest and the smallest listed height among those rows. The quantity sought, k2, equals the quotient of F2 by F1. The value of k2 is 1.01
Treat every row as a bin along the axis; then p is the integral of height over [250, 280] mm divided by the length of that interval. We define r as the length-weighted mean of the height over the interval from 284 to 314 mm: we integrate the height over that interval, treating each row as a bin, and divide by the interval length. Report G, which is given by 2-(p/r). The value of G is 1.02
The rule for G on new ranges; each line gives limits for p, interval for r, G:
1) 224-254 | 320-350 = 0.57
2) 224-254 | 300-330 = 1.02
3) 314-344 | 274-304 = 1.30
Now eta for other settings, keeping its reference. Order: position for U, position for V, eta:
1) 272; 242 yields -1.5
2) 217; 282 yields -0.3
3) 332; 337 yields -0.4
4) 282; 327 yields -3.9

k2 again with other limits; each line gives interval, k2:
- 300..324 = 1.00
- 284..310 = 0.98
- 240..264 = 1.00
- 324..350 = 0.96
